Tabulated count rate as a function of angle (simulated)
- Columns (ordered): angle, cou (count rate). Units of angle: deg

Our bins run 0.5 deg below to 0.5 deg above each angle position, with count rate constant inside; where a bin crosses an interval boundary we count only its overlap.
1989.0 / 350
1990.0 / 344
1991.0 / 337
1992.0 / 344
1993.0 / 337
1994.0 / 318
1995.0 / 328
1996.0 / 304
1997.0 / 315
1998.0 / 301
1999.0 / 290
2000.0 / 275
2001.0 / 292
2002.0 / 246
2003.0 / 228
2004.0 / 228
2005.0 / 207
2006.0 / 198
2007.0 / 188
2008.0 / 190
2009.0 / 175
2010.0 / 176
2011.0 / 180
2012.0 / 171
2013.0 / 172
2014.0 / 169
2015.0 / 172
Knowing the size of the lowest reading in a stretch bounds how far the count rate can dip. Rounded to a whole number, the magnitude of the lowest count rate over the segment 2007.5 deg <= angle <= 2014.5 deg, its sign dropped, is 169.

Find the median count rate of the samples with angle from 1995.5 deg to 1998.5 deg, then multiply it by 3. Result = 912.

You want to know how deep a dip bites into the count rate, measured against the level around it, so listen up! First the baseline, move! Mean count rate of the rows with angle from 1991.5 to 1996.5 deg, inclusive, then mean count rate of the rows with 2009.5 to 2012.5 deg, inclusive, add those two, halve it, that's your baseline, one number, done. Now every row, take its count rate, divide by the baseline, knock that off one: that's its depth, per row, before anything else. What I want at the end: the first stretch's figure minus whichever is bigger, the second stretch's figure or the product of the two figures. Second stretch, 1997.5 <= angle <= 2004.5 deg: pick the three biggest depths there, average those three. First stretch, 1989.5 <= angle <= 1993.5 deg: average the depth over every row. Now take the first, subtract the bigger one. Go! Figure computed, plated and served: -0.424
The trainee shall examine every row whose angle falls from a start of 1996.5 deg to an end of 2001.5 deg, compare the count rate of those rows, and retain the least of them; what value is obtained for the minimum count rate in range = 275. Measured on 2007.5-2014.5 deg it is 169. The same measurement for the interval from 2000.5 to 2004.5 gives 228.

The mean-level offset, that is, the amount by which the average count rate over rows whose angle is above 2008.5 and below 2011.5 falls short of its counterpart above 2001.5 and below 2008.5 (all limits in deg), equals 35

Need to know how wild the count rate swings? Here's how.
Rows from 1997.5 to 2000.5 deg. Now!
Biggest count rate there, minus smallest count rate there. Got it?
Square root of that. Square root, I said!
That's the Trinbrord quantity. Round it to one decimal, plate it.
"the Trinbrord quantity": 5.1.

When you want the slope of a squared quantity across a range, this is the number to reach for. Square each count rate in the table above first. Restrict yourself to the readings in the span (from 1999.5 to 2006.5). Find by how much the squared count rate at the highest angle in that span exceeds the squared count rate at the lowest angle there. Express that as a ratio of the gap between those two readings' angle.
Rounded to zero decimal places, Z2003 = -6070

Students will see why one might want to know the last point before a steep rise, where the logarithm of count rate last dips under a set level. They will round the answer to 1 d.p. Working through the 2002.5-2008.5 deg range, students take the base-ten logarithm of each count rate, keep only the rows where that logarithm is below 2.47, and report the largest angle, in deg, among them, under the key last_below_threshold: 2008.0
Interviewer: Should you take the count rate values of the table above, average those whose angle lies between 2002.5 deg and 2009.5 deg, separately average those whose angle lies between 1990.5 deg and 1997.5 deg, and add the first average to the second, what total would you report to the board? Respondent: 528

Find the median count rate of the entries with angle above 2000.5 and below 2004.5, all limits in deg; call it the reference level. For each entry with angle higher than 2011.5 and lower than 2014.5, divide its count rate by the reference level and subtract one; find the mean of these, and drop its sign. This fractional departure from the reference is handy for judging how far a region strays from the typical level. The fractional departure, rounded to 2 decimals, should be 0.28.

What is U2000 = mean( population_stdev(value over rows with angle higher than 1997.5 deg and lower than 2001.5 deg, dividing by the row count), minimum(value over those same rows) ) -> 142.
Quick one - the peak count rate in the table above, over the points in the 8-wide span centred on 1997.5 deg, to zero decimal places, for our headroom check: 328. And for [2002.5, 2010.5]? 228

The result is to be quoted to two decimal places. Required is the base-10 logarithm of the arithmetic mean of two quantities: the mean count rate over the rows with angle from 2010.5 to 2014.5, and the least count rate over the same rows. 2.23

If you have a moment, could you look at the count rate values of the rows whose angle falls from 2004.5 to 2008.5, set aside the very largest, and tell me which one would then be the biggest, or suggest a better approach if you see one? 198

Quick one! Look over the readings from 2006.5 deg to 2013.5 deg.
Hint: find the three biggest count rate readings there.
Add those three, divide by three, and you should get 186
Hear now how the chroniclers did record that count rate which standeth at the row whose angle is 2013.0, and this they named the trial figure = 172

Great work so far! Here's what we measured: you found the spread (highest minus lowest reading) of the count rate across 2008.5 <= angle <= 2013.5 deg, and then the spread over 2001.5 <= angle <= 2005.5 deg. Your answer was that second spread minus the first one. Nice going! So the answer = 30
